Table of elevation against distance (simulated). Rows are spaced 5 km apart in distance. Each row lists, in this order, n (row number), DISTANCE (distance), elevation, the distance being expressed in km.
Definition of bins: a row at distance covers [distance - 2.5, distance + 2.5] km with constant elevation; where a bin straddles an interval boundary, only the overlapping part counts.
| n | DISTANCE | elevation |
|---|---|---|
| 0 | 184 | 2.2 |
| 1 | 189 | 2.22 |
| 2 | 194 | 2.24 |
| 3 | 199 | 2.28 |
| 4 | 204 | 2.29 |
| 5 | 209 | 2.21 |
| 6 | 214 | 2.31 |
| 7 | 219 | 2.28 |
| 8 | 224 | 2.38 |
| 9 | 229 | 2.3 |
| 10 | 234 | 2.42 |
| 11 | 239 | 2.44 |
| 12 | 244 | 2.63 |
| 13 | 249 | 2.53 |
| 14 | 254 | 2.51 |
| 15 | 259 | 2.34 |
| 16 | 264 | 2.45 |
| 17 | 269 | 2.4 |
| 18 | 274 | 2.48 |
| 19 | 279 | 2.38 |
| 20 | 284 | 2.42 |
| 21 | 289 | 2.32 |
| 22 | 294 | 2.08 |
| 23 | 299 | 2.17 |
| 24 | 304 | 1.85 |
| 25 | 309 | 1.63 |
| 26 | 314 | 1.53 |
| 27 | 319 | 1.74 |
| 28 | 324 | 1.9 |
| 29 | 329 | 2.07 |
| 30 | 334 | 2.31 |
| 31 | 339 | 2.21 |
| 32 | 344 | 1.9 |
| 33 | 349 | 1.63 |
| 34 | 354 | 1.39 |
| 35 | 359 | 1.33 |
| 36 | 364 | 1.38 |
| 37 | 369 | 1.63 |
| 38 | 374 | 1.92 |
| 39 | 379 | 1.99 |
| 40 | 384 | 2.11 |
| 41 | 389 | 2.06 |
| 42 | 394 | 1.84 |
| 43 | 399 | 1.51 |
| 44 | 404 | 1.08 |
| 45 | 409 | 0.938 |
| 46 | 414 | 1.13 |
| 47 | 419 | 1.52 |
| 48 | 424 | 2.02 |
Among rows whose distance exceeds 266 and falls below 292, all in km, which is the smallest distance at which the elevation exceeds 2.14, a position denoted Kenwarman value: 269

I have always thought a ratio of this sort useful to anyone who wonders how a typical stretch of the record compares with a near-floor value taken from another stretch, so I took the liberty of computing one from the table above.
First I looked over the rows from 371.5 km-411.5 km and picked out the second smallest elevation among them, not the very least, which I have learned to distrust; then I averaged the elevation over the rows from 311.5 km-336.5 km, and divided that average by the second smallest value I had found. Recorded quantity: 1.8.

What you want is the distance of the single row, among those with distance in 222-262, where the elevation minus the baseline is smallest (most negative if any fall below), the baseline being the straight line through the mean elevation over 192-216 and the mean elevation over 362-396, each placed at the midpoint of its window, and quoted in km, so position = 229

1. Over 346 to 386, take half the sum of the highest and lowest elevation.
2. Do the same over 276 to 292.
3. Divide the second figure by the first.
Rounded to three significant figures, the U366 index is 1.38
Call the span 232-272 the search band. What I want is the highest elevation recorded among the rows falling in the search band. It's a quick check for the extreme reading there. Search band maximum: 2.63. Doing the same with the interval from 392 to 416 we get 1.84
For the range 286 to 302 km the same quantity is 2.32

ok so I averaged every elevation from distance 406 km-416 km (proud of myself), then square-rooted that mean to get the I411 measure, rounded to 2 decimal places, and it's 1.02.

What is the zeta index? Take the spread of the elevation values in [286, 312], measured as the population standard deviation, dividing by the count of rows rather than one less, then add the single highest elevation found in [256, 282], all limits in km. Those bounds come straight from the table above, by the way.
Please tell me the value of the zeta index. 2.72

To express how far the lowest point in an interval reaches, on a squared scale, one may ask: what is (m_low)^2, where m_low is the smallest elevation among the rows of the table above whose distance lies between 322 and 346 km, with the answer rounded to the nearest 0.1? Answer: 3.6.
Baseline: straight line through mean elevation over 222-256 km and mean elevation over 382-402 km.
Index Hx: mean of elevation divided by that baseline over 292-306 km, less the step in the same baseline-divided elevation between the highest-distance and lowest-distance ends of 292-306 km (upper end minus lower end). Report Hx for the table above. 1.00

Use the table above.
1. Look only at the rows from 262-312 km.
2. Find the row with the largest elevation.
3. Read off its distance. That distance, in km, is 274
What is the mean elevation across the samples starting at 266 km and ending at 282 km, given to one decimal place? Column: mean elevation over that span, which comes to 2.4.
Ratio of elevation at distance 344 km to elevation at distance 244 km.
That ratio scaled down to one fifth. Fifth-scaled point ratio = 0.14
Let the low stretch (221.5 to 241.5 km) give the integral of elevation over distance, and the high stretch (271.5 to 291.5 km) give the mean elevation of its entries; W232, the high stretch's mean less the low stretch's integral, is -45.3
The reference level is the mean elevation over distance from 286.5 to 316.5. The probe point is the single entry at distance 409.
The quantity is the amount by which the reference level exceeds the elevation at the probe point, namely 1.0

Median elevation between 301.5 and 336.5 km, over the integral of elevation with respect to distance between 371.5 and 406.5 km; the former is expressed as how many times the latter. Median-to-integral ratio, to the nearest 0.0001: 0.0296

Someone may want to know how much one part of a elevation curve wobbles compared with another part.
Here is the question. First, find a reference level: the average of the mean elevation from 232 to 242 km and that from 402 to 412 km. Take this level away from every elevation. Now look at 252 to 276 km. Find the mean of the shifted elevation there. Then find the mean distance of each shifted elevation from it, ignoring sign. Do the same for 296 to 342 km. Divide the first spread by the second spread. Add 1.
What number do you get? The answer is 1.2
